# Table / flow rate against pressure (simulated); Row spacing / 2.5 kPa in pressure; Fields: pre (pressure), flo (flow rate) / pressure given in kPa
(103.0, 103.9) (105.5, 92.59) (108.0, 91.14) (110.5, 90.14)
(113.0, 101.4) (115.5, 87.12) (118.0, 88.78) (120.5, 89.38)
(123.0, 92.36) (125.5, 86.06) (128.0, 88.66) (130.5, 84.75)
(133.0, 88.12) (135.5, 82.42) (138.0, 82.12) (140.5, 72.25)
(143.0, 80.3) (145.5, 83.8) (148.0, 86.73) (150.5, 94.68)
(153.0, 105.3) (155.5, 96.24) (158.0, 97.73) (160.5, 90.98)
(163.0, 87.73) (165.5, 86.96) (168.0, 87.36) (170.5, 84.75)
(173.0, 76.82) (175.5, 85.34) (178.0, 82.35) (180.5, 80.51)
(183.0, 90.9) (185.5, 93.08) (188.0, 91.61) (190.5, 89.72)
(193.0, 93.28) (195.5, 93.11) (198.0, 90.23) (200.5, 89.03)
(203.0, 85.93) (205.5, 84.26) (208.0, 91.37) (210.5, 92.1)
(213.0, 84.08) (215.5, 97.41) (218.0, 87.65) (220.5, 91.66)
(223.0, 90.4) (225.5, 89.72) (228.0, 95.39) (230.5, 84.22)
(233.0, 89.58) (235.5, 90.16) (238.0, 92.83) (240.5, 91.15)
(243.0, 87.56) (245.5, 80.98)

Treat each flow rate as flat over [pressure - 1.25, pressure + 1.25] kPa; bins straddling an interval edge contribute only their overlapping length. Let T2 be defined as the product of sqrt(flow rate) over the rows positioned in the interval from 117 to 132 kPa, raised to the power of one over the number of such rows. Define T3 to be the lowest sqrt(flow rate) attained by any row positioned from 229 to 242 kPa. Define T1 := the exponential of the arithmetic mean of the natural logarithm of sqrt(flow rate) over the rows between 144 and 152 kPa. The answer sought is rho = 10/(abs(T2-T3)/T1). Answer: 428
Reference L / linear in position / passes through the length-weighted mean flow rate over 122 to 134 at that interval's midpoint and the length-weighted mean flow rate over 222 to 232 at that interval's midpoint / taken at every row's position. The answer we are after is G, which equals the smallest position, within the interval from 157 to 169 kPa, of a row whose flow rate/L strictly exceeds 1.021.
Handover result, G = 158.0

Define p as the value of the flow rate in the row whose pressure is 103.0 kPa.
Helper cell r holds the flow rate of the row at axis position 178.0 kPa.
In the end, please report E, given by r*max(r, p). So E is 8556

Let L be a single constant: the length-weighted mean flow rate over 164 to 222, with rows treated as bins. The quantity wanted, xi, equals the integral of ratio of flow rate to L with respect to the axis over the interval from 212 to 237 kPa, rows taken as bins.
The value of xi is 25.5 kPa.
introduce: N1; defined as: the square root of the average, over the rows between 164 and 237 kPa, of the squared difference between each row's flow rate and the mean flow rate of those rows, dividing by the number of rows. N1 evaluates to 4.5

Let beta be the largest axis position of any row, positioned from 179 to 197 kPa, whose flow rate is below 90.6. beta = 190.5 kPa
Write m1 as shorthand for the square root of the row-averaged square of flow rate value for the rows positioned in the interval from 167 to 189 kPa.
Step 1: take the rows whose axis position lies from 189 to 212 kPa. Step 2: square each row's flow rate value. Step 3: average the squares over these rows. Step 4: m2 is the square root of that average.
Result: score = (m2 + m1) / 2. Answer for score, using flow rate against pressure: 88.0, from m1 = 86.0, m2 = 89.9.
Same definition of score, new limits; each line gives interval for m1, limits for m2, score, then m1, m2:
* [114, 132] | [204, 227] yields 89.1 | 88.2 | 89.9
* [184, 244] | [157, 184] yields 88.5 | 90.3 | 86.7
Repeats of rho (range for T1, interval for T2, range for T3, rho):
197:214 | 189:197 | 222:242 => 226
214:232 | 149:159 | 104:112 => 224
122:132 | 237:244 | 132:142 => 93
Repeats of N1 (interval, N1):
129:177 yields 7.4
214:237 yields 3.7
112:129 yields 4.8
